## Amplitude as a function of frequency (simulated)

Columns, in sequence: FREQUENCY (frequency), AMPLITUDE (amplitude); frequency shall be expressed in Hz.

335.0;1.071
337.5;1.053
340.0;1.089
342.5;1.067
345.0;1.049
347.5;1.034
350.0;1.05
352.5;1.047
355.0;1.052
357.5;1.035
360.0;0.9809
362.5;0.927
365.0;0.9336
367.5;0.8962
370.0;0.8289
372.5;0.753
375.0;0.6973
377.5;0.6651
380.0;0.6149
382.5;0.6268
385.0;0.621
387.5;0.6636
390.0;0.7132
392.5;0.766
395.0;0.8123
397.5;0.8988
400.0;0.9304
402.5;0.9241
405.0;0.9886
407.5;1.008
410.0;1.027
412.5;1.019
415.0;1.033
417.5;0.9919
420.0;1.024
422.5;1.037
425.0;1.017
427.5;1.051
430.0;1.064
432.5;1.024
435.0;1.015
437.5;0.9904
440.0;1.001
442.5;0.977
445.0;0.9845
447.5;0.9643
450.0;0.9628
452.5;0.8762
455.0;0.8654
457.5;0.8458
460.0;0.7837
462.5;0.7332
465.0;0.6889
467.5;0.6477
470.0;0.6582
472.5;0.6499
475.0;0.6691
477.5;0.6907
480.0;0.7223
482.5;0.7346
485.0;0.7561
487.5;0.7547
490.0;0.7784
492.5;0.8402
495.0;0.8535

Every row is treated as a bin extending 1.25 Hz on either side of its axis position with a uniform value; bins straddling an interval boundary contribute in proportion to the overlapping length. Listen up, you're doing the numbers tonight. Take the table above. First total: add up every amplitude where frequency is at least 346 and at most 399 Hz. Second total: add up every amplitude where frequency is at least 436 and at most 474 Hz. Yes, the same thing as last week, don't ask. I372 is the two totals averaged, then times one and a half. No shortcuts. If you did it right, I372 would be 23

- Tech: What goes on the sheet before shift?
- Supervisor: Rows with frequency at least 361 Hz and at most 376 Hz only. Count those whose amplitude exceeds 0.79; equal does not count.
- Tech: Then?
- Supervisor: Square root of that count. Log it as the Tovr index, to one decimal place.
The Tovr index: 2.0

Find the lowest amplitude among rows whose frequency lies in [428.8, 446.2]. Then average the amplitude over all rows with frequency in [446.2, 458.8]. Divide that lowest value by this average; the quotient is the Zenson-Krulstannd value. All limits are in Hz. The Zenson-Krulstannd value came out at 1.08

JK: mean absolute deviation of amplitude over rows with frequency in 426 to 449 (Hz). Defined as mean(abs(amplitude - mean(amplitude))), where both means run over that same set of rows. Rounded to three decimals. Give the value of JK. 0.027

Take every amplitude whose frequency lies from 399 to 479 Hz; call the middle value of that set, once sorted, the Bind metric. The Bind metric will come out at 0.98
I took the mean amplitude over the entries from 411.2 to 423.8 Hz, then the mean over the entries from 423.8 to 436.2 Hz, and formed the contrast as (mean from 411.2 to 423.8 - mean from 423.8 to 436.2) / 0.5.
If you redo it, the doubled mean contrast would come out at 0.0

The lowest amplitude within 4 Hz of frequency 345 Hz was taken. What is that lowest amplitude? 1.034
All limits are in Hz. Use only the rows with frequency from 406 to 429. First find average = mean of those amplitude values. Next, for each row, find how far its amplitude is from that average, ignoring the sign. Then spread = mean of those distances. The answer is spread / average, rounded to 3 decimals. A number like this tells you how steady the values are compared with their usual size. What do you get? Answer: 0.012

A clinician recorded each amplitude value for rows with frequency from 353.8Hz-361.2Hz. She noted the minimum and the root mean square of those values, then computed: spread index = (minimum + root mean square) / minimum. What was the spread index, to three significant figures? 2.04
